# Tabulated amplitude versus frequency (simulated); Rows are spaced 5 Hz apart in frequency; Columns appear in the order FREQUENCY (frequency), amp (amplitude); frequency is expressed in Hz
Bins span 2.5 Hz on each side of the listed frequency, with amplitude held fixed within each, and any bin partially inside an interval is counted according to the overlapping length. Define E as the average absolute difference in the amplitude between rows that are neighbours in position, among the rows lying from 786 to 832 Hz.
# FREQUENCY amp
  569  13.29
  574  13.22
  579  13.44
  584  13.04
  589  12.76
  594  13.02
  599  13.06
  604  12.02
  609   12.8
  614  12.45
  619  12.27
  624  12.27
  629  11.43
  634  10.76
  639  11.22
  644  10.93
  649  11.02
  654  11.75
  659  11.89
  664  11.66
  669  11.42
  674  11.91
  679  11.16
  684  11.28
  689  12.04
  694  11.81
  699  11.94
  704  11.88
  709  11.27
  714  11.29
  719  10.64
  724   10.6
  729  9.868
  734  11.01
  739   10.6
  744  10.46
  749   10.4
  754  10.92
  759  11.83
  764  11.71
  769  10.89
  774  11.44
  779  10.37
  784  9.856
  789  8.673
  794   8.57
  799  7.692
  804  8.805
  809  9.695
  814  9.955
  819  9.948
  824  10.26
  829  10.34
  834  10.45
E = 0.455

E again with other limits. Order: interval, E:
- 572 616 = 0.421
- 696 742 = 0.458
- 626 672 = 0.356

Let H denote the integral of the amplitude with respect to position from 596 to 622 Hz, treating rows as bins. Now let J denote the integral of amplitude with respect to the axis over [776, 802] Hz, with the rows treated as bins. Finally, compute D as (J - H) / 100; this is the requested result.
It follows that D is -0.9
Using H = 326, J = 236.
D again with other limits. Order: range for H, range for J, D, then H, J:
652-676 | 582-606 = 0.3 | 281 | 307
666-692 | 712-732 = -0.9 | 301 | 212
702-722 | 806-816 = -1.3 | 225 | 98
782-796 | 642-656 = 0.3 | 126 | 157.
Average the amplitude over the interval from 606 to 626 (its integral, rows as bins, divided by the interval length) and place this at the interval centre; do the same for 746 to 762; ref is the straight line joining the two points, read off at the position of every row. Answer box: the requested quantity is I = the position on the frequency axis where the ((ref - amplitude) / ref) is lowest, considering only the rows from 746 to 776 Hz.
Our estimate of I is 759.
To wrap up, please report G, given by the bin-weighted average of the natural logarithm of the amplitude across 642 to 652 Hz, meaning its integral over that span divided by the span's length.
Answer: 2.40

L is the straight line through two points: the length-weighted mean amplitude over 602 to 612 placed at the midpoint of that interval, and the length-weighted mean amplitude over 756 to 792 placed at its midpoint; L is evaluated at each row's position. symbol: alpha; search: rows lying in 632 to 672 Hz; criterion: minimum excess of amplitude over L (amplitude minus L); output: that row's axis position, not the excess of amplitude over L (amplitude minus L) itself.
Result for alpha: 634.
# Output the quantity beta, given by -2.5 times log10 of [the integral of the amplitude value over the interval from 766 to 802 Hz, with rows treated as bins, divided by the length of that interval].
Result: -2.46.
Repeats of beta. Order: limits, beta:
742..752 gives -2.55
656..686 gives -2.66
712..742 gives -2.57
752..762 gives -2.64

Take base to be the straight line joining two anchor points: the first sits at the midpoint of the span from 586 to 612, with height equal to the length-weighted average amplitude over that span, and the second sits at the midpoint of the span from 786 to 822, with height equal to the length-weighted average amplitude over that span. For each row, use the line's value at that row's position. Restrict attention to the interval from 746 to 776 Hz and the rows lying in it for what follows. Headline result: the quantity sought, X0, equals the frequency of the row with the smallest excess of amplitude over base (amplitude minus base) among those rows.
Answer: 749 Hz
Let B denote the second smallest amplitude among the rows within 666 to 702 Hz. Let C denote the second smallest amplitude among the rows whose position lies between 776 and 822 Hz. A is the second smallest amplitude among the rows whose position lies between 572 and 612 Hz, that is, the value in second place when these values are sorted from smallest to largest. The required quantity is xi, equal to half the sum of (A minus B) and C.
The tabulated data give 5.0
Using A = 12.76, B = 11.28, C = 8.57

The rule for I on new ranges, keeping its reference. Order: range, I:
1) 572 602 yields 579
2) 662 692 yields 689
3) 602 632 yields 609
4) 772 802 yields 774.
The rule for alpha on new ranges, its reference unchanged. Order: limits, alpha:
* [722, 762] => 729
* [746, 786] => 784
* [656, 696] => 679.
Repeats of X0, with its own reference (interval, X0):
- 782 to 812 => 799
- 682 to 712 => 684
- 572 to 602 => 589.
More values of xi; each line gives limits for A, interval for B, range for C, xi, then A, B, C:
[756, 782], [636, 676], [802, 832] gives 4.8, 10.89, 11.02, 9.695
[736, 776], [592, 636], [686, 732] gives 4.8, 10.46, 11.43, 10.6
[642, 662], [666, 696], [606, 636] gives 5.6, 11.02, 11.28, 11.43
